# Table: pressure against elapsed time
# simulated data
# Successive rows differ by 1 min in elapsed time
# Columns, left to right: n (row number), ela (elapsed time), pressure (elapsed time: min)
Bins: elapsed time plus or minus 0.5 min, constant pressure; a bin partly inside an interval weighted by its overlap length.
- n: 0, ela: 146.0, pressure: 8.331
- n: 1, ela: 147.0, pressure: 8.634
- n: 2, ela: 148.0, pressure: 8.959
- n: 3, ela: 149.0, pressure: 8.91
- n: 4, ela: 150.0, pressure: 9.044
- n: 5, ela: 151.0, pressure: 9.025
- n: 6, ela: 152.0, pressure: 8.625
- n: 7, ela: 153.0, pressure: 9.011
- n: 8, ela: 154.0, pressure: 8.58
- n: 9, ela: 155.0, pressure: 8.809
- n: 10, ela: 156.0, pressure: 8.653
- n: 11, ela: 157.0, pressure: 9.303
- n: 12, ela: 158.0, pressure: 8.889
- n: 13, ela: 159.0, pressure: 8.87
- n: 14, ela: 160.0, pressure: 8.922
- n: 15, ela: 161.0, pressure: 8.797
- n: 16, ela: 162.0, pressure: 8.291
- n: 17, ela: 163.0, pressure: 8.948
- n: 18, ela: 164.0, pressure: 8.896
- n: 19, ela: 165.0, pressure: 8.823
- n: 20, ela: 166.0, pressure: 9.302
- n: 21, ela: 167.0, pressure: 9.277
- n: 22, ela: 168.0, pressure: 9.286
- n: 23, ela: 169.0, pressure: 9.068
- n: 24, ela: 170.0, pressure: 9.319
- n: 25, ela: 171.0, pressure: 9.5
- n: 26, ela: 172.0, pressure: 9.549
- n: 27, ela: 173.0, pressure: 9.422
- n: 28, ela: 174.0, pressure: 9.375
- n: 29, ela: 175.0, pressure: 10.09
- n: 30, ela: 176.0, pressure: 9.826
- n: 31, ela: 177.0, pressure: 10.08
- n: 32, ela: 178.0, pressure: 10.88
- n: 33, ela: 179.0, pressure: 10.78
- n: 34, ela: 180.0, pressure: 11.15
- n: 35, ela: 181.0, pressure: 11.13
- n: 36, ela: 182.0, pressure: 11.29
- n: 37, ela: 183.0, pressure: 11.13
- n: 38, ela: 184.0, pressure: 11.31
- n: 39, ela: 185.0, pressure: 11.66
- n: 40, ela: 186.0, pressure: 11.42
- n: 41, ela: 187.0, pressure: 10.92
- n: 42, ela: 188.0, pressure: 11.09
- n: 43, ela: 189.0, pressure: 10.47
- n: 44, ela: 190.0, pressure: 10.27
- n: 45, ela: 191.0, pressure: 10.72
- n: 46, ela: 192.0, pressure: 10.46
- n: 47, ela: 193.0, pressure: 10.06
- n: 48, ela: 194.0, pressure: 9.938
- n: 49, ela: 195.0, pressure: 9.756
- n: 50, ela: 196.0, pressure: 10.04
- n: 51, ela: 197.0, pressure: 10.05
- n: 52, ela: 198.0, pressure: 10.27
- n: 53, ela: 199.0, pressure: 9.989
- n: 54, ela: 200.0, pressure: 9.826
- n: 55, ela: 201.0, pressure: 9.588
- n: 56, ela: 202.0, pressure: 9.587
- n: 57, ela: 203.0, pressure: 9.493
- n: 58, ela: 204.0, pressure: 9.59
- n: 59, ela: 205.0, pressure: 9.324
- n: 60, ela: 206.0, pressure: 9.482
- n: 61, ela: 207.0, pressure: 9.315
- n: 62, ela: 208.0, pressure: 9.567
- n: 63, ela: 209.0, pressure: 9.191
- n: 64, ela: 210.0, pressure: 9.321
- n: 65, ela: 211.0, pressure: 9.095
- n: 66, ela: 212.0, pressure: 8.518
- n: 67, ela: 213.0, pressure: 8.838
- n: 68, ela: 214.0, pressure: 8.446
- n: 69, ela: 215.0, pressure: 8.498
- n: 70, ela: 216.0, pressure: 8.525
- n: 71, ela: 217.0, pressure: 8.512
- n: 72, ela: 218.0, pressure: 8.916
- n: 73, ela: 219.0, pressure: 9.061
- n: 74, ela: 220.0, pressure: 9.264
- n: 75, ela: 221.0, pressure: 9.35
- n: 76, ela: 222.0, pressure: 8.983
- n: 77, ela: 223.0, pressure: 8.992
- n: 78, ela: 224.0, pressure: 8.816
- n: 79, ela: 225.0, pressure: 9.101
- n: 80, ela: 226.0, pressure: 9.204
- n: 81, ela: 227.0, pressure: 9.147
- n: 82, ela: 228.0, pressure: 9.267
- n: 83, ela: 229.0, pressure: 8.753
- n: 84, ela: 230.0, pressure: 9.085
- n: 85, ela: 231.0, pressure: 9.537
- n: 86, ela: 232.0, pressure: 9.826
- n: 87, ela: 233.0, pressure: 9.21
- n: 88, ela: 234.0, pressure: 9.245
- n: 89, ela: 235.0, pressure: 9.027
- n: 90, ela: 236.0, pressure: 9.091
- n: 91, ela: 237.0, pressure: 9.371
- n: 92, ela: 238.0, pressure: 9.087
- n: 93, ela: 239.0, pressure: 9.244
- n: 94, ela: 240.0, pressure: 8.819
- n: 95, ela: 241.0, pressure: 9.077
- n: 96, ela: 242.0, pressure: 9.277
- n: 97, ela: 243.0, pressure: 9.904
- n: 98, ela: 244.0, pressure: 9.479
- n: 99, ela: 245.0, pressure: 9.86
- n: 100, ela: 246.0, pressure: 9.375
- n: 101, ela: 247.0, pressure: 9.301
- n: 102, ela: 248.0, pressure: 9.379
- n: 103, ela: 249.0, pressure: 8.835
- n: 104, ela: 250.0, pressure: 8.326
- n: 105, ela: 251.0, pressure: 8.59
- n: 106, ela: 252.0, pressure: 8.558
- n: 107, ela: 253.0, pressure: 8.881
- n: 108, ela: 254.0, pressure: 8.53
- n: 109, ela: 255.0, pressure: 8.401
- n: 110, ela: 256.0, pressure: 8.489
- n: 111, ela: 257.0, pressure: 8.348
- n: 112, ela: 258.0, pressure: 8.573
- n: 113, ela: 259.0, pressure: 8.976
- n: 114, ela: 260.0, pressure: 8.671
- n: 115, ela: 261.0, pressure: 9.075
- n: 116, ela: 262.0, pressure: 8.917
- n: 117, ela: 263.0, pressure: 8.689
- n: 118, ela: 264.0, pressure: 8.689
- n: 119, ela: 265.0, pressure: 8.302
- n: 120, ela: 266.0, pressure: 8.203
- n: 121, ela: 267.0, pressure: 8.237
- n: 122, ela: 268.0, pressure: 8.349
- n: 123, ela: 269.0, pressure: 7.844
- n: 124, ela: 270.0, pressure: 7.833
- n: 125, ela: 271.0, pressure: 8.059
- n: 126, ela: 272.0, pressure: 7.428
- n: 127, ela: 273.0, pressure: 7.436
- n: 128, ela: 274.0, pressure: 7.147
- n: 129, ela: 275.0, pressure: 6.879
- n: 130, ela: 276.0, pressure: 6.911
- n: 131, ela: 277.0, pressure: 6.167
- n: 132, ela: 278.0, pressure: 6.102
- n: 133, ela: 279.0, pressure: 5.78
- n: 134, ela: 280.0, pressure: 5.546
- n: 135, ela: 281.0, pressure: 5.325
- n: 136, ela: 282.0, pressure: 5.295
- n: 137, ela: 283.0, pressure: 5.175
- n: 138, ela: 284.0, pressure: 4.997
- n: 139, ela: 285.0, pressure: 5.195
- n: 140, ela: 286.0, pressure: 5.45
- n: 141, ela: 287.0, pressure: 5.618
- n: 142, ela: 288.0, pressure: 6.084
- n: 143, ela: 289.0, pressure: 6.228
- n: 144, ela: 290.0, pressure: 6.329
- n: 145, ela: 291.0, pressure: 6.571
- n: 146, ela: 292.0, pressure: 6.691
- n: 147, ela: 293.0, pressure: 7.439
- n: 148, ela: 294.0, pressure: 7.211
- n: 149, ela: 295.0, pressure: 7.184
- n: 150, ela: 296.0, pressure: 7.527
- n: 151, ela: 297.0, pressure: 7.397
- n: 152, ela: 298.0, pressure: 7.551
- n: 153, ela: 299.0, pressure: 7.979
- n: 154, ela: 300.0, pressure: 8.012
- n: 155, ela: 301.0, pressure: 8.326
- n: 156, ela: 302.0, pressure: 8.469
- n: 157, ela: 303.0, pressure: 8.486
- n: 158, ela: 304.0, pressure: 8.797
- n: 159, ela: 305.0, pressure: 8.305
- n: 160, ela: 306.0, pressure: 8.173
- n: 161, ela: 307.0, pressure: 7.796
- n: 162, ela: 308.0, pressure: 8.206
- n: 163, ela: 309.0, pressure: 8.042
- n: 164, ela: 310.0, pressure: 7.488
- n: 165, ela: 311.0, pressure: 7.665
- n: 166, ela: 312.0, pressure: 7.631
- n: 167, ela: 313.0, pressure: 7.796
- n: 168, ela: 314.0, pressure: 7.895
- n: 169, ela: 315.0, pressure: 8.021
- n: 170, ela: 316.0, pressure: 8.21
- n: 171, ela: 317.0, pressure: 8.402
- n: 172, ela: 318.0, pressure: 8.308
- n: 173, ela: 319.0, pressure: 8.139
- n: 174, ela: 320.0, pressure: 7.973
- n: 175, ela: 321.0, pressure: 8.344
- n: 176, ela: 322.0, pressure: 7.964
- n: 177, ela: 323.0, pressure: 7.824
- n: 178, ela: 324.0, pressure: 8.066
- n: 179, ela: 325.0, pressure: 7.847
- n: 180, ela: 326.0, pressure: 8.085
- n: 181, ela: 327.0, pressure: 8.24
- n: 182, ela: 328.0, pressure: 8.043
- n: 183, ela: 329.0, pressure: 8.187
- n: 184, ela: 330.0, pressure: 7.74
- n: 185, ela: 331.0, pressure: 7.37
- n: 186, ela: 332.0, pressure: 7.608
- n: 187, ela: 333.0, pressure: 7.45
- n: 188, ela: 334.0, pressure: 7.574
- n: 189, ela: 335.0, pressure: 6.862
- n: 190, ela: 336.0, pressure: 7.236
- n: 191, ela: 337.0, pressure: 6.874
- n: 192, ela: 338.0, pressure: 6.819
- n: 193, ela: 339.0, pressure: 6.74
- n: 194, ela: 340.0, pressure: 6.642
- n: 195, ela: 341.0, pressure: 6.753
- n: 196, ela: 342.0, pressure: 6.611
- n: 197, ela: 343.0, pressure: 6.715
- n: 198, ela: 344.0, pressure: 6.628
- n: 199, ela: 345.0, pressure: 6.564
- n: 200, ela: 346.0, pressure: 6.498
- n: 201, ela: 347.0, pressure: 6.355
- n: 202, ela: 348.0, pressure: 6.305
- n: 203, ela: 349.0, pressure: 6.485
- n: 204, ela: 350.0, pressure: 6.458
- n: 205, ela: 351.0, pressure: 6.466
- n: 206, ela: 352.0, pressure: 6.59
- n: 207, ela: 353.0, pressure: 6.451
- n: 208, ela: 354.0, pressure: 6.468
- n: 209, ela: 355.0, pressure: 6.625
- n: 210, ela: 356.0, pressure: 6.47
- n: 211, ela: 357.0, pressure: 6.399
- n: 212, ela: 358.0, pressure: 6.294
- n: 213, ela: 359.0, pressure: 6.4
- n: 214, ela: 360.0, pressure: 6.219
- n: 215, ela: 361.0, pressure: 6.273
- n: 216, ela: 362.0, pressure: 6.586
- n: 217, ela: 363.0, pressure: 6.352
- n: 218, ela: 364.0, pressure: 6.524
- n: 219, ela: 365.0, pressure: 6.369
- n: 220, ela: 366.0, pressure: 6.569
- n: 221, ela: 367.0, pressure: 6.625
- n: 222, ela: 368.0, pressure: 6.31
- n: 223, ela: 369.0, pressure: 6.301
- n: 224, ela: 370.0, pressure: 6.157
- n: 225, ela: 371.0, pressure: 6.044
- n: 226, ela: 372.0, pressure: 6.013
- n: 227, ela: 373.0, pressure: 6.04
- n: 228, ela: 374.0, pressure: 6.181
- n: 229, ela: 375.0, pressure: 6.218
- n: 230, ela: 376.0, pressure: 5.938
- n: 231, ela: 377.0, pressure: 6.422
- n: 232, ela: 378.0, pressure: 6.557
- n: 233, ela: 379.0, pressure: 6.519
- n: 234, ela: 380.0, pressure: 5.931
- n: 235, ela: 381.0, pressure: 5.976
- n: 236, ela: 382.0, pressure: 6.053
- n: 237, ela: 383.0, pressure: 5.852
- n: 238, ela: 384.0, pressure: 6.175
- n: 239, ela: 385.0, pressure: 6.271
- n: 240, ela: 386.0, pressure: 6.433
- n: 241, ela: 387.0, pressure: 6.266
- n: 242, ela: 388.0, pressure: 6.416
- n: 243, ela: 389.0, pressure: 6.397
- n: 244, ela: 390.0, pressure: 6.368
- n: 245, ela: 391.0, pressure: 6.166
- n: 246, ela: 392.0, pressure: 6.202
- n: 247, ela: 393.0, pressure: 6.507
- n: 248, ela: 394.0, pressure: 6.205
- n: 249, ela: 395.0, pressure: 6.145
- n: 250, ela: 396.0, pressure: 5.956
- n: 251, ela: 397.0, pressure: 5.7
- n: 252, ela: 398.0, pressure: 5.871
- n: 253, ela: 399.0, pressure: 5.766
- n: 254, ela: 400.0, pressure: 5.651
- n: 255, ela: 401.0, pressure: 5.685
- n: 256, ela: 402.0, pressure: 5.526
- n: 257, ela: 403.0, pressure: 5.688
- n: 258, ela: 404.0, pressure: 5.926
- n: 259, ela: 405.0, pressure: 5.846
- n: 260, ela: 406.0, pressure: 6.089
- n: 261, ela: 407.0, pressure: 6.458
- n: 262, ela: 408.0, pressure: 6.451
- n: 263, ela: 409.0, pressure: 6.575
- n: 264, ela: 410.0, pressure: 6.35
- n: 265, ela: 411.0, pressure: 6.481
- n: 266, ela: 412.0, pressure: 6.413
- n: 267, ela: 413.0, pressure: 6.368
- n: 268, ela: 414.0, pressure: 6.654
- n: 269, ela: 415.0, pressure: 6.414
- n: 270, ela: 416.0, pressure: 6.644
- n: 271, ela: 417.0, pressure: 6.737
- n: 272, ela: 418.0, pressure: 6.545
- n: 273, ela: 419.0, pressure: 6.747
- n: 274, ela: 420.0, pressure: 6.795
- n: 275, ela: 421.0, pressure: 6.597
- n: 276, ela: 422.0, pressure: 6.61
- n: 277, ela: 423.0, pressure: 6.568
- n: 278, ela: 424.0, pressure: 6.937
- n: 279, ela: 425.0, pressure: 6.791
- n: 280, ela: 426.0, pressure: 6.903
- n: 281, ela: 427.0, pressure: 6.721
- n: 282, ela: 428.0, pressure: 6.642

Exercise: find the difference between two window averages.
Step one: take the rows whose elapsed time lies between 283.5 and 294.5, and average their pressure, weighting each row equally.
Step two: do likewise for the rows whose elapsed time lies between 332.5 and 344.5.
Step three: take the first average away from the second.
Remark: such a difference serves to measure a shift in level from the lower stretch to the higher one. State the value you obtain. 1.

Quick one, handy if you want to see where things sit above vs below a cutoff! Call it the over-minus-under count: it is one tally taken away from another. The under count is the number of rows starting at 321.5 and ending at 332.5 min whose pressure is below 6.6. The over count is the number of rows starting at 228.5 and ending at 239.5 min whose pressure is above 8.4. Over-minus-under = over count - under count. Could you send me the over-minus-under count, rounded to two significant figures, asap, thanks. 11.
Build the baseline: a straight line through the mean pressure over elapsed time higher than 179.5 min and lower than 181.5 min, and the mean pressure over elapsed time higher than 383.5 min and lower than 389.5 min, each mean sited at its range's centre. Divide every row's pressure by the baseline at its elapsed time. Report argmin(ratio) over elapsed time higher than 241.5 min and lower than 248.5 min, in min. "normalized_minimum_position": 242.0 min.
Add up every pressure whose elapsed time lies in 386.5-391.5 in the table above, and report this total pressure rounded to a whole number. 32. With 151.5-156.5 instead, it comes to 44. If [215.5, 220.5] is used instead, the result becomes 44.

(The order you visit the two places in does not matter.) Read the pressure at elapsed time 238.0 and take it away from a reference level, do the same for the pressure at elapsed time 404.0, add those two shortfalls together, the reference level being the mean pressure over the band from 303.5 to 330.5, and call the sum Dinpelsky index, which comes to 1.1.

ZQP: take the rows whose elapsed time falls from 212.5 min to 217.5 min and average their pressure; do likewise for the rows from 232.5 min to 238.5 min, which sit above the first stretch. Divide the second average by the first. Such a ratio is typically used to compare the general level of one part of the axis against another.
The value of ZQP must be 1.07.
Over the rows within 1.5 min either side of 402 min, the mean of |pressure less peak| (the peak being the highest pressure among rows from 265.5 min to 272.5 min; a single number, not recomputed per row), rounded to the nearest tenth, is 2.7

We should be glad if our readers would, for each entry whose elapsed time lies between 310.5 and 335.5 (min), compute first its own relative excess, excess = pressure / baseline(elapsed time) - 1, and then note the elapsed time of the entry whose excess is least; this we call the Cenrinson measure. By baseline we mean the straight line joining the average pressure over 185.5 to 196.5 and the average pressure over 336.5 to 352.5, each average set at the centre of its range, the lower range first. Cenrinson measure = 335.0 min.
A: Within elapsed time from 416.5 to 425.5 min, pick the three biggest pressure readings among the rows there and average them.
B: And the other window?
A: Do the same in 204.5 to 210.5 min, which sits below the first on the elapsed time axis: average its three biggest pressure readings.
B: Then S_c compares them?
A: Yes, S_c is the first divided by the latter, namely 0.72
